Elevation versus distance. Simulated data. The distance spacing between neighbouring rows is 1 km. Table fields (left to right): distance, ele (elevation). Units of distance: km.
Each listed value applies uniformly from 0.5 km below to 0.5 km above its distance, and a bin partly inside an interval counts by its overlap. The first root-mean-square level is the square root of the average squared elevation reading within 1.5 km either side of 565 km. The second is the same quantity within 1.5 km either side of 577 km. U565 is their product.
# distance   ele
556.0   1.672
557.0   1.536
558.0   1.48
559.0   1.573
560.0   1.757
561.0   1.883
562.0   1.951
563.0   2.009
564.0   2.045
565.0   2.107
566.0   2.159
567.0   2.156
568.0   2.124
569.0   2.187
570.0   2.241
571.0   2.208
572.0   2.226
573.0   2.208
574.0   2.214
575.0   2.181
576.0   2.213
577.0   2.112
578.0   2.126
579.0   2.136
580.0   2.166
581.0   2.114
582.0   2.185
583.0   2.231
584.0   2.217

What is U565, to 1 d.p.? 4.5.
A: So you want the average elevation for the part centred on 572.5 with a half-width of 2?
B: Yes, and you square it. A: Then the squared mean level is 4.9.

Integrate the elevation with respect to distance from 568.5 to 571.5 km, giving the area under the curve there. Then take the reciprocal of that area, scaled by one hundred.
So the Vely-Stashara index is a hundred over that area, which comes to 15.1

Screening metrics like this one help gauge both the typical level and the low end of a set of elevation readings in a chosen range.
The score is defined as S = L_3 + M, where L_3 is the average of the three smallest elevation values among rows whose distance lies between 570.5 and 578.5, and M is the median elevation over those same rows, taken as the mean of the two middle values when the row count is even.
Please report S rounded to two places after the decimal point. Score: 4.35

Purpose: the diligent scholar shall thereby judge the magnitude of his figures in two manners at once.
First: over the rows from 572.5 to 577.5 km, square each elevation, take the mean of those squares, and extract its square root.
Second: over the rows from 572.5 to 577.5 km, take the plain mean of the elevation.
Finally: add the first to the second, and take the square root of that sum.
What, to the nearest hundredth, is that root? 2.09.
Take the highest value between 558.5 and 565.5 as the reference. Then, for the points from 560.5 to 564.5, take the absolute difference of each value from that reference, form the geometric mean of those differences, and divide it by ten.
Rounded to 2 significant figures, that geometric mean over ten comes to 0.012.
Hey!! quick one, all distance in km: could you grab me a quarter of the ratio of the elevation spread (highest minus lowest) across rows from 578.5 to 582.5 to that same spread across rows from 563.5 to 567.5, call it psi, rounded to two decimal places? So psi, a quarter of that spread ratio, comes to 0.16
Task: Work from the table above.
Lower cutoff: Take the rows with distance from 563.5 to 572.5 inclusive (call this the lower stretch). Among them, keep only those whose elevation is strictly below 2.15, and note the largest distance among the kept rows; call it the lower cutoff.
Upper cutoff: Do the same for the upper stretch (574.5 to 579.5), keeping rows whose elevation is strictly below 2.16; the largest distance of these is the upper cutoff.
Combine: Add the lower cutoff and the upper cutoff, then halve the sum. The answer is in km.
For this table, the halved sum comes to 573.5 km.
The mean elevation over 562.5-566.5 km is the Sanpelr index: 2.08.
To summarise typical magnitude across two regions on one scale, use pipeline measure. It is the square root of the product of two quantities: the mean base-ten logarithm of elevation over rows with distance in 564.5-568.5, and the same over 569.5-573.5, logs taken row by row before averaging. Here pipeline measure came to 0.338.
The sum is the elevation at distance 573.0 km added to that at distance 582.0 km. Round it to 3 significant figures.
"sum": 4.39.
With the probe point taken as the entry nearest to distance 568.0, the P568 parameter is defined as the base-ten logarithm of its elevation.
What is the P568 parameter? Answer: 0.327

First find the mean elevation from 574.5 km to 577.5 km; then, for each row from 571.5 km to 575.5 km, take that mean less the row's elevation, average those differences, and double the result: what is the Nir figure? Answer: -0.08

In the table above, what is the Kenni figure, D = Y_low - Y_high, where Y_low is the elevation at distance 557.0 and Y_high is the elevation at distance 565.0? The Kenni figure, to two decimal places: -0.57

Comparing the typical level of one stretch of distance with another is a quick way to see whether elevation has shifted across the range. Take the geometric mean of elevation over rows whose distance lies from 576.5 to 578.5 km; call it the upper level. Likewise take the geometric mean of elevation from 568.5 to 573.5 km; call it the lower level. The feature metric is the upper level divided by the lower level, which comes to 1.0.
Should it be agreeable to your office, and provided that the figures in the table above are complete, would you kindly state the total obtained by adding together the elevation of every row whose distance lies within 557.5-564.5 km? 12.7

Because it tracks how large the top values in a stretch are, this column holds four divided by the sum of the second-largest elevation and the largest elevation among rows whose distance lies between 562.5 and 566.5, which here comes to 0.94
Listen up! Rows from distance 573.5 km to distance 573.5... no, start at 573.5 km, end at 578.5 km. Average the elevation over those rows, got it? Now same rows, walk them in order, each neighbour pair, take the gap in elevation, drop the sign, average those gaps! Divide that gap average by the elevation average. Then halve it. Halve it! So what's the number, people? 0.0104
